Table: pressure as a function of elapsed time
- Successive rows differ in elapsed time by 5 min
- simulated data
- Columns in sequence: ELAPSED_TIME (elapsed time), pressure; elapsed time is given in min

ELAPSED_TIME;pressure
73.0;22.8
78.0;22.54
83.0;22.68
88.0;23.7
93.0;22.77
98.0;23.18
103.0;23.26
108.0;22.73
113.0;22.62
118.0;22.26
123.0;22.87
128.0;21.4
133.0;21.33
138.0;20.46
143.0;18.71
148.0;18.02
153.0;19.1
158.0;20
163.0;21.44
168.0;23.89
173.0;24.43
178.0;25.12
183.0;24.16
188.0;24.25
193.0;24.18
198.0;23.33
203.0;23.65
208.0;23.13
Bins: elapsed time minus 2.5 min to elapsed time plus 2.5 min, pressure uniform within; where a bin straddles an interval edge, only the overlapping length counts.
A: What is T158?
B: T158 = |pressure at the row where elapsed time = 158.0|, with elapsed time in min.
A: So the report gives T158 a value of 20.0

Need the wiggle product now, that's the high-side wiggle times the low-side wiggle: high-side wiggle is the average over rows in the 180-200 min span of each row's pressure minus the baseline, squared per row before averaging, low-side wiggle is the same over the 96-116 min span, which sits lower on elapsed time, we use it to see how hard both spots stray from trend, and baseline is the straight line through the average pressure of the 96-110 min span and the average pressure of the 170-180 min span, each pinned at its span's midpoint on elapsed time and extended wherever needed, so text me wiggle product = 0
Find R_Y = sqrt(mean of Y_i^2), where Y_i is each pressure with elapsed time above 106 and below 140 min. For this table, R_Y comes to 22.0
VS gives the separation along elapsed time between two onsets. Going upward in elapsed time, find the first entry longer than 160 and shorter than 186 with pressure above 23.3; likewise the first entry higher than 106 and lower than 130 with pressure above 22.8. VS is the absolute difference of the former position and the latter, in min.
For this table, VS 45 min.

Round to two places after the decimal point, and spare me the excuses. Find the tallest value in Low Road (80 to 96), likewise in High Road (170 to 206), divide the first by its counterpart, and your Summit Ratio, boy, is 0.94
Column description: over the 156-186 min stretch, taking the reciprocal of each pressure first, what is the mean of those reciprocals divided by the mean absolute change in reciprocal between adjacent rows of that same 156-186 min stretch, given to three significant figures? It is 18.4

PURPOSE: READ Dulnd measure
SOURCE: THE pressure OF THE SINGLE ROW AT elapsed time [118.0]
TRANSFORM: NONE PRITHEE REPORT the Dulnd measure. 22.26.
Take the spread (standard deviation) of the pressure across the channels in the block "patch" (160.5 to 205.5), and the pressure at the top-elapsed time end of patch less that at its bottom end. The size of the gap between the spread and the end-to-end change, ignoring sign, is 1.2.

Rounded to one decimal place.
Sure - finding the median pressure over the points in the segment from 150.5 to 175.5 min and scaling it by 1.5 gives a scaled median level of 32.2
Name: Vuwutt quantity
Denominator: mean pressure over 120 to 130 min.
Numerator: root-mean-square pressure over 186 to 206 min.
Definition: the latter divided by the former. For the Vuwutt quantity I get 1.08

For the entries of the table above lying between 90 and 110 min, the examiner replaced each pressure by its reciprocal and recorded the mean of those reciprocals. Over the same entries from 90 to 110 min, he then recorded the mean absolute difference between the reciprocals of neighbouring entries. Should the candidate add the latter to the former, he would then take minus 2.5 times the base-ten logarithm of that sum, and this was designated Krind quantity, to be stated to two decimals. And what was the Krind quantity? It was 3.39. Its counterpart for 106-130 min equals 3.34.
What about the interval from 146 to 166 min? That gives 3.17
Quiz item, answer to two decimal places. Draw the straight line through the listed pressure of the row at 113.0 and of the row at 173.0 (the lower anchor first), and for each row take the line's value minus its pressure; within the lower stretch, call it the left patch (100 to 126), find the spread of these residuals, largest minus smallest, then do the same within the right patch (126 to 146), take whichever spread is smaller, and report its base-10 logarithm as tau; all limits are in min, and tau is 0.16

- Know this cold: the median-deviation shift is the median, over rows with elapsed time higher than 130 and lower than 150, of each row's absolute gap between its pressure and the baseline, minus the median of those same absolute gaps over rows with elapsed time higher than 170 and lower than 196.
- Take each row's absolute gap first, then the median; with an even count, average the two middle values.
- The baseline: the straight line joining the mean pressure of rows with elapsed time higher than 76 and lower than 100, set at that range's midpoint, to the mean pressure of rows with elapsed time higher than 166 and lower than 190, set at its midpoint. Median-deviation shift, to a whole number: 4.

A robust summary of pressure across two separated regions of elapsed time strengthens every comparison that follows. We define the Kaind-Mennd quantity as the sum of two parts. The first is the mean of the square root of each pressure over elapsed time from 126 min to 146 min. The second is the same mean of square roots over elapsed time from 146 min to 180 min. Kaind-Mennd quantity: 9.17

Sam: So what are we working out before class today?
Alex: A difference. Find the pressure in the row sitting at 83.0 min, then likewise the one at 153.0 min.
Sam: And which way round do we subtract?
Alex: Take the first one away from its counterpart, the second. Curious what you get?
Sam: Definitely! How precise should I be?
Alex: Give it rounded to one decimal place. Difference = -3.6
